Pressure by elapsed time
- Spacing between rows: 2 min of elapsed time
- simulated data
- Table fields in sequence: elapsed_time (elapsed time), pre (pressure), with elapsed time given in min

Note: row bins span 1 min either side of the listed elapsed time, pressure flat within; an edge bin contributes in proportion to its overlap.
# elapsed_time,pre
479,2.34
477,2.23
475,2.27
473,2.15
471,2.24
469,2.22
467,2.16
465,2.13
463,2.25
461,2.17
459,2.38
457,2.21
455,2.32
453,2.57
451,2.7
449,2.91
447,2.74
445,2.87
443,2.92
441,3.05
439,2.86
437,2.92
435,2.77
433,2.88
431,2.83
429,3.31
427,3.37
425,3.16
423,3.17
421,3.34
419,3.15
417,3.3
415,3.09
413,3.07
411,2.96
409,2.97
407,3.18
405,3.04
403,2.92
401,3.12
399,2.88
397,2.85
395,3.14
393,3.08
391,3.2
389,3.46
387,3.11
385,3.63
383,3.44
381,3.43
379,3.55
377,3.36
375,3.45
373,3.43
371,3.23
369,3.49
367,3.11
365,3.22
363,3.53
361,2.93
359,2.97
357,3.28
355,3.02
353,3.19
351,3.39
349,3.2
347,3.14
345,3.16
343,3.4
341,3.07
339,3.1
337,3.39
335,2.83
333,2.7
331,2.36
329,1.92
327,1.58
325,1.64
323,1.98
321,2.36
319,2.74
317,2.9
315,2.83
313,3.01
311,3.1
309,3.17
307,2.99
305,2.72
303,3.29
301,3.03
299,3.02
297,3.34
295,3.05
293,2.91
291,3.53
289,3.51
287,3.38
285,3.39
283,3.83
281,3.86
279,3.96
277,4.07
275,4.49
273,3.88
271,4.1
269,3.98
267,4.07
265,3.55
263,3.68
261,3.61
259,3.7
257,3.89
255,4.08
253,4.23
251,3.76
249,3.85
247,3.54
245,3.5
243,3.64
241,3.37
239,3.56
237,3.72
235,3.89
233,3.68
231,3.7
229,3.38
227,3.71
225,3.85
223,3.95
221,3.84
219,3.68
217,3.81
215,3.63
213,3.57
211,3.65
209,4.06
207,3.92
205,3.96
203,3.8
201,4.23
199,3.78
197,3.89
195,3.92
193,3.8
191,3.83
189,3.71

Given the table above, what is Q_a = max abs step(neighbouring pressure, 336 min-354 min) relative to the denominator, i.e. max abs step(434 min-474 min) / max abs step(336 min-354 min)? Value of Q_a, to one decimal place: 0.8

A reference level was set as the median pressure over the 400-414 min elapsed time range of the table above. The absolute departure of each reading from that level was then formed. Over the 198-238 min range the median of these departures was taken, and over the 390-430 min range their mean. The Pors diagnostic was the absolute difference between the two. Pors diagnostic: 0.61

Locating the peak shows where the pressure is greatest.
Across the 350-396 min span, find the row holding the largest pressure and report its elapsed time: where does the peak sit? 385 min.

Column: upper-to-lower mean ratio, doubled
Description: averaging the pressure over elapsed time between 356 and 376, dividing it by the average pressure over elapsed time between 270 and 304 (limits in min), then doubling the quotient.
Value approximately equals 1.83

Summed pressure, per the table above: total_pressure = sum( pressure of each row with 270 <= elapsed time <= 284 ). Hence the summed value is 28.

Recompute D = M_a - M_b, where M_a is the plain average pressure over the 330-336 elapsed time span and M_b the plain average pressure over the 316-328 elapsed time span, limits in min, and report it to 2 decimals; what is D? 0.43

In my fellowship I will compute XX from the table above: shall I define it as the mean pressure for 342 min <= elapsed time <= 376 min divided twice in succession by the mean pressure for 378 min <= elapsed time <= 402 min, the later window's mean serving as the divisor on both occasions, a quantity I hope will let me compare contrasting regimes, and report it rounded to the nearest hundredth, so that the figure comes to 0.31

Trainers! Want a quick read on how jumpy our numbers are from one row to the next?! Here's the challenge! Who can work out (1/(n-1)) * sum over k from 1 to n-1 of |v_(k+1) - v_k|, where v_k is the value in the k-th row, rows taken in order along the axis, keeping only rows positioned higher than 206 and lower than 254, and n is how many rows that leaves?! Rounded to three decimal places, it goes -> 0.184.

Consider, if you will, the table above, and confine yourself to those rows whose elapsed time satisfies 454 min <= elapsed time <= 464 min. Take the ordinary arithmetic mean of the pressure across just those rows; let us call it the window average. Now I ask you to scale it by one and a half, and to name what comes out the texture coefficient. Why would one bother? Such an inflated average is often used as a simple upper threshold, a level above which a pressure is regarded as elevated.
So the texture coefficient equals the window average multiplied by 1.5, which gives 3.4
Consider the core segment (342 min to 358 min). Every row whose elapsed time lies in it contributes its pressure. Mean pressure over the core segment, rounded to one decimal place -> 3.2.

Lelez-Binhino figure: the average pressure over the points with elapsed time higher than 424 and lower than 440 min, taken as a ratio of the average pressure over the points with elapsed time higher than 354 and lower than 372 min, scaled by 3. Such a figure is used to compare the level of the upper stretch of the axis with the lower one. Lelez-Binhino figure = 2.8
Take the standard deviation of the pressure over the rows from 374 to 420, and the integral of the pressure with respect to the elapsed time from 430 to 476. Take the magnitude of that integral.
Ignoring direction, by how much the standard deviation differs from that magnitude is 117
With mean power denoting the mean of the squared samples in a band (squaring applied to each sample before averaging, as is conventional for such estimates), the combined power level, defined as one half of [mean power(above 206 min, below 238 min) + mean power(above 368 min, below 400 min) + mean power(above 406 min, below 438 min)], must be 17.3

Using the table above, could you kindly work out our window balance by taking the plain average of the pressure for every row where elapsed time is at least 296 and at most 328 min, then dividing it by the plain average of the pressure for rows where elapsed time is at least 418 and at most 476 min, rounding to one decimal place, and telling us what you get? 1.0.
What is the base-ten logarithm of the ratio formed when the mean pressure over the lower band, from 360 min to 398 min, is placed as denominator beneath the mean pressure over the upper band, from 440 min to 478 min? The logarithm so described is -0.13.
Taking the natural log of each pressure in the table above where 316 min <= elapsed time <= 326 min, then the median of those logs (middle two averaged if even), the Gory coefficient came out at 0.86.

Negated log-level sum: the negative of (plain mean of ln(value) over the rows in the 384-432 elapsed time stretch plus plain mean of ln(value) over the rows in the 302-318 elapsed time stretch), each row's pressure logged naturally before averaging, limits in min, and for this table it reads -2.24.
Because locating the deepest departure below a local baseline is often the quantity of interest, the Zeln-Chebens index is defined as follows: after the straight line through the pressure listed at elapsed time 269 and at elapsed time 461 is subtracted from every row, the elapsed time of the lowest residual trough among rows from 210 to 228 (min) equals 213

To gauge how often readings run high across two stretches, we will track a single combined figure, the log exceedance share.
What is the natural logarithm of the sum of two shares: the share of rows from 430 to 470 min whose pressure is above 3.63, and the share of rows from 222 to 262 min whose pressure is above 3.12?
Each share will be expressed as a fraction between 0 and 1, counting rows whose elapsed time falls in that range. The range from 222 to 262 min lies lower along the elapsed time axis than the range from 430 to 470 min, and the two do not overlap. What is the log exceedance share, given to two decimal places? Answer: 0.00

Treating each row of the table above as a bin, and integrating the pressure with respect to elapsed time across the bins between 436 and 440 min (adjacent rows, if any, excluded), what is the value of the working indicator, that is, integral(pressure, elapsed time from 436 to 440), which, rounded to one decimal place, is 11.6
